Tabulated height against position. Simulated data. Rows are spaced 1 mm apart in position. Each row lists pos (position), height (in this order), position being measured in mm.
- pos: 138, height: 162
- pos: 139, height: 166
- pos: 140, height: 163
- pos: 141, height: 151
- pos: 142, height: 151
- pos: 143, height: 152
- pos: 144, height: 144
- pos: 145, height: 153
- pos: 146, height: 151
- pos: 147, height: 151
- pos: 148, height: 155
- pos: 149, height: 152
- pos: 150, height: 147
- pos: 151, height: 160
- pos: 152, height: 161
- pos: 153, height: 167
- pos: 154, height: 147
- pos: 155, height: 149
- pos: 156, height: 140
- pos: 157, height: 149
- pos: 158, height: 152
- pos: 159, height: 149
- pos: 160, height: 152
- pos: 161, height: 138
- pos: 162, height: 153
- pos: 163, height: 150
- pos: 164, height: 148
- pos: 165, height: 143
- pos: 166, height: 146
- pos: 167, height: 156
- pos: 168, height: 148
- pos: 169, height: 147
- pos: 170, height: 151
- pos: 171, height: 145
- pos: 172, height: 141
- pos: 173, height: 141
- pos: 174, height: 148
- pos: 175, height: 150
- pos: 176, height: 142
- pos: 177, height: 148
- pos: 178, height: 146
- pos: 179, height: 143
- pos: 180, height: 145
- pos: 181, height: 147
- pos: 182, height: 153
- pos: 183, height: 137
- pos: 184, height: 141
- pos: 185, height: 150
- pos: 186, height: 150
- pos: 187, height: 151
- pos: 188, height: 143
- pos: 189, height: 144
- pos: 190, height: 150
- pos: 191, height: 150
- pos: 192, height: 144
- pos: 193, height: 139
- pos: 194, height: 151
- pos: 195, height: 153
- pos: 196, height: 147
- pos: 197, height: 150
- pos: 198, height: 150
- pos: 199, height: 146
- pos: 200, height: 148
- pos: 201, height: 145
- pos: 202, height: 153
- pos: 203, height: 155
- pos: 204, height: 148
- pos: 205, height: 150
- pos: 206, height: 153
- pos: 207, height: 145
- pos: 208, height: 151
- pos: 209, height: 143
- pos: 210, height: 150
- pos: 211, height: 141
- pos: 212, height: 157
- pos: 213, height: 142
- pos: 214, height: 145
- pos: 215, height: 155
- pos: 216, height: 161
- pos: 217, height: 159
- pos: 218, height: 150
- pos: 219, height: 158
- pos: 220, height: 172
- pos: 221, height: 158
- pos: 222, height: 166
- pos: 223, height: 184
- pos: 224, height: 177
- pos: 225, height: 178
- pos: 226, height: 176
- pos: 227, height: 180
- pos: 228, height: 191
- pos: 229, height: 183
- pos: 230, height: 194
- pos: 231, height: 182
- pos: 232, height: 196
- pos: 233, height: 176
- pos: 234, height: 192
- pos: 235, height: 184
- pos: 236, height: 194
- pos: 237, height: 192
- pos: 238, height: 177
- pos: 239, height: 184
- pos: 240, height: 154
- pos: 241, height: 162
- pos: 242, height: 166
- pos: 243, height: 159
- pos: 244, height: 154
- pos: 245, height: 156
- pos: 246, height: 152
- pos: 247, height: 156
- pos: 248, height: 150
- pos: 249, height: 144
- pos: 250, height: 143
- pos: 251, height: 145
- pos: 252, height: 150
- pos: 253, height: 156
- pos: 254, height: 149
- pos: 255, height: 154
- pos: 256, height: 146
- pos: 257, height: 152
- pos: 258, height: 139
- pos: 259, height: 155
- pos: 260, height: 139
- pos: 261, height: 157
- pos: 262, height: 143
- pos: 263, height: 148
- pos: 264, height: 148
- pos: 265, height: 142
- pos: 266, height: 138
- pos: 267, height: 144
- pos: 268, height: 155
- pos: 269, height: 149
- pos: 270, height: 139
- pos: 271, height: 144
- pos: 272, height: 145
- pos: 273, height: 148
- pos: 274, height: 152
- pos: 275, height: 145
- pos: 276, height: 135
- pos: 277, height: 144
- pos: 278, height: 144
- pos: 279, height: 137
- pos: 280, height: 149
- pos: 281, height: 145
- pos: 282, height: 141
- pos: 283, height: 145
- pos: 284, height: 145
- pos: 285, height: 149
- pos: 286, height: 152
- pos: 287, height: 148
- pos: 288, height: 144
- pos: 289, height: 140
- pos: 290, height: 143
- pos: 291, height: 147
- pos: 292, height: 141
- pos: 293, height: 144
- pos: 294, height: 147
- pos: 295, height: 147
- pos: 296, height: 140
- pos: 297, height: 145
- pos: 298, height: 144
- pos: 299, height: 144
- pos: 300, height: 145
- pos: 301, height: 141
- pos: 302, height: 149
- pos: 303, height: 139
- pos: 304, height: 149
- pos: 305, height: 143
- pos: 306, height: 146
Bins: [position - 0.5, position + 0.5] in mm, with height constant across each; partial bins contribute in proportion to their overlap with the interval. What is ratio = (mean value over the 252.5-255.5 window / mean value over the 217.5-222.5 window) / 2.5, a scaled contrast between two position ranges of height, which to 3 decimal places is 0.381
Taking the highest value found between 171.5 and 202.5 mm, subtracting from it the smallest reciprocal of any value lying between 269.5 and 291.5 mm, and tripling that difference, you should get 459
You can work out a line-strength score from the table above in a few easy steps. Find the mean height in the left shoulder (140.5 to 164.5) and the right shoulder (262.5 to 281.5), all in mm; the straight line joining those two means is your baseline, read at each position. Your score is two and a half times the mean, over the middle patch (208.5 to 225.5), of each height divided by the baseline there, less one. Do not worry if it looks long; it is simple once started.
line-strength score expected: 0.19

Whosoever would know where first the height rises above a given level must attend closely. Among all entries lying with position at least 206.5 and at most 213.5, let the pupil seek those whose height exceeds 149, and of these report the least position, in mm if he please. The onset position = 208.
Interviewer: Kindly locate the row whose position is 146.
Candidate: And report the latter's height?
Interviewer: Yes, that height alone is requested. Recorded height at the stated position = 151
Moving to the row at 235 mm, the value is 184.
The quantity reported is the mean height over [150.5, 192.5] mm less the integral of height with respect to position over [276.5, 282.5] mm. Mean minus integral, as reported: -712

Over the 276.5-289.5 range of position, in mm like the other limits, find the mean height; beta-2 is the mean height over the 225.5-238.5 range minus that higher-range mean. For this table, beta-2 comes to 41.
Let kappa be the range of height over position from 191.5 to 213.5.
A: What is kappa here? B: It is 18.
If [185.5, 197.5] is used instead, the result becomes 14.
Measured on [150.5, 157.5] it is 27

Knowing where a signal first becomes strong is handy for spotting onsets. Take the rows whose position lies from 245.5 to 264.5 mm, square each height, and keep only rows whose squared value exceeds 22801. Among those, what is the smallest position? 246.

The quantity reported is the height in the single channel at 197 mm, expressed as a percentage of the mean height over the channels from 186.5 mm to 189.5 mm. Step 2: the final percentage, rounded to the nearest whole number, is 103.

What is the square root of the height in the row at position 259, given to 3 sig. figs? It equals 12.4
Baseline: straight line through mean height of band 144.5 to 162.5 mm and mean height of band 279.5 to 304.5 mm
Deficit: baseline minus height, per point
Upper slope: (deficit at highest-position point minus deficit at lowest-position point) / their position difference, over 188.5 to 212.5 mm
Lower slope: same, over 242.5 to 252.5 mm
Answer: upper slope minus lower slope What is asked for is -1.6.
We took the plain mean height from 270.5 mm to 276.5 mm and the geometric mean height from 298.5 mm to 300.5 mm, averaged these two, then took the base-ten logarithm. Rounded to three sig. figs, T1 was 2.16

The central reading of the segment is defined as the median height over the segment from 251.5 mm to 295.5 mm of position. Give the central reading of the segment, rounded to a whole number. 145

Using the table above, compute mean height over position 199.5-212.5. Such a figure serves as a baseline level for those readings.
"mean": 149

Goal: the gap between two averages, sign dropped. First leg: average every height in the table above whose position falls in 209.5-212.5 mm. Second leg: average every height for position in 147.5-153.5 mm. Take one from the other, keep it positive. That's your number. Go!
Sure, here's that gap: 7.7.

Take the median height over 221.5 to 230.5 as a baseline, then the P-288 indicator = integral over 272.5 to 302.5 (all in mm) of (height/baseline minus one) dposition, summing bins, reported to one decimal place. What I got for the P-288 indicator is -5.9 mm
